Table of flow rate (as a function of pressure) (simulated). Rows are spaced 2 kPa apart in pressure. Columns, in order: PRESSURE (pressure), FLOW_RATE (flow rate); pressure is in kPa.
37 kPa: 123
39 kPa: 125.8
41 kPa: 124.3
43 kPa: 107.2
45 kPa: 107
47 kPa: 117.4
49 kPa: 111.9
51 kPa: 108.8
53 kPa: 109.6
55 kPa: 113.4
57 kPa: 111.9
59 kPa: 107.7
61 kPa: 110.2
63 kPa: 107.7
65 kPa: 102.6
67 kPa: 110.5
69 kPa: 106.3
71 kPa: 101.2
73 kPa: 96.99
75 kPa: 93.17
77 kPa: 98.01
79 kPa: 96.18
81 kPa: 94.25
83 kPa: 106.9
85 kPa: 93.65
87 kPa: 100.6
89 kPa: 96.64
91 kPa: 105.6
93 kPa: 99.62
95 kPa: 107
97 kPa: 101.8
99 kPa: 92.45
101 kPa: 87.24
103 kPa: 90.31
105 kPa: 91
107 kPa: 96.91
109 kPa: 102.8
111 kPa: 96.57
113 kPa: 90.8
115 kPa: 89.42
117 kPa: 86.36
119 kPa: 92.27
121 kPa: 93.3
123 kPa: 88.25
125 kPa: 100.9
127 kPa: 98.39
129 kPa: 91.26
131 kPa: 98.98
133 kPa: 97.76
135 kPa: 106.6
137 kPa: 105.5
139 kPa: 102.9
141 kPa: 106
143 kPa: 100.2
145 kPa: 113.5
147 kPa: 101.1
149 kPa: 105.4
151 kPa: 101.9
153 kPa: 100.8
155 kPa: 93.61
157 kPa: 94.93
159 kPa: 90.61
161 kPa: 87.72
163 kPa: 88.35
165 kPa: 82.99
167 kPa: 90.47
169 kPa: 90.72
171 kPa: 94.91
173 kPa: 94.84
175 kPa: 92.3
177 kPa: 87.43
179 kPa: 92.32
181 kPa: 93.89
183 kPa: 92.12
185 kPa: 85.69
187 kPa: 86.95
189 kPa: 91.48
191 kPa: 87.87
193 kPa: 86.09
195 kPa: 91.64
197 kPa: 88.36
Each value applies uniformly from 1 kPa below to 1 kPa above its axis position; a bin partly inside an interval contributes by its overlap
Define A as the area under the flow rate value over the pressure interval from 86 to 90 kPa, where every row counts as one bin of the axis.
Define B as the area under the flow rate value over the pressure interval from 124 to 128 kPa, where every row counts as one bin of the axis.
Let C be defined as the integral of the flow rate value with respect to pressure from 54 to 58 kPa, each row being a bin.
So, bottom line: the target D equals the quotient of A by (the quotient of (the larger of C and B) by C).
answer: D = 394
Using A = 394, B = 399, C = 451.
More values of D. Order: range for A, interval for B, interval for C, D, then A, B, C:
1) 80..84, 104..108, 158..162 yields 382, 402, 376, 357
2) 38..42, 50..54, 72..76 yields 436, 500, 437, 380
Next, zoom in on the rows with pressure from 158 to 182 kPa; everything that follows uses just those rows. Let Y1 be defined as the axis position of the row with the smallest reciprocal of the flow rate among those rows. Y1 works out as 171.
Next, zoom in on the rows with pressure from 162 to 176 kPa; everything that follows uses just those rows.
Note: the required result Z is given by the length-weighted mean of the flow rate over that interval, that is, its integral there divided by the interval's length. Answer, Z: 91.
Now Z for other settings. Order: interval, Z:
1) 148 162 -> 96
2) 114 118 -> 88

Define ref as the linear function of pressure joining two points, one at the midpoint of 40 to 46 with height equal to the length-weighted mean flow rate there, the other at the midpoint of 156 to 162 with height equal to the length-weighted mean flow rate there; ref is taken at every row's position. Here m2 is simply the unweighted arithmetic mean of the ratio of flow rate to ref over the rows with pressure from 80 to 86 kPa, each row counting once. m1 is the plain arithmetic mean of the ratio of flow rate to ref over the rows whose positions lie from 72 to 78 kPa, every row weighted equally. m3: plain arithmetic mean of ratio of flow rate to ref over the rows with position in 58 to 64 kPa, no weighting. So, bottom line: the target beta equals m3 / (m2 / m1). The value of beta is 0.96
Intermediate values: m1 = 0.90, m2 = 0.93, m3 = 0.992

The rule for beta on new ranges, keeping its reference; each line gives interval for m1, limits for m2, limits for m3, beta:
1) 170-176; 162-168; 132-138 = 1.18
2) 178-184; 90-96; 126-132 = 1.06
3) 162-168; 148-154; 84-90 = 0.81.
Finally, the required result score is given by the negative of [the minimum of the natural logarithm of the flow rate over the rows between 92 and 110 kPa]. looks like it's -4.47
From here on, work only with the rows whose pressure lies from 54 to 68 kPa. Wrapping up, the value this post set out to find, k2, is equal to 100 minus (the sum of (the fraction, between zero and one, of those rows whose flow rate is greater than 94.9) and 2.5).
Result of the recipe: 96.5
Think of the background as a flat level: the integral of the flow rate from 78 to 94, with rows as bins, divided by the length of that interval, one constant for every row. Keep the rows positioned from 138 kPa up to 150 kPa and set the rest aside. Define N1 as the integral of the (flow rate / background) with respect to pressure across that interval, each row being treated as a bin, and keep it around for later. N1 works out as 12.7 kPa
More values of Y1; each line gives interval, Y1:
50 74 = 55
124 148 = 145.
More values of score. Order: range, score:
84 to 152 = -4.46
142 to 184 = -4.42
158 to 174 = -4.42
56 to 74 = -4.57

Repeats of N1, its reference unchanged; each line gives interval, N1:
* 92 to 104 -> 11.7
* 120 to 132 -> 11.5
